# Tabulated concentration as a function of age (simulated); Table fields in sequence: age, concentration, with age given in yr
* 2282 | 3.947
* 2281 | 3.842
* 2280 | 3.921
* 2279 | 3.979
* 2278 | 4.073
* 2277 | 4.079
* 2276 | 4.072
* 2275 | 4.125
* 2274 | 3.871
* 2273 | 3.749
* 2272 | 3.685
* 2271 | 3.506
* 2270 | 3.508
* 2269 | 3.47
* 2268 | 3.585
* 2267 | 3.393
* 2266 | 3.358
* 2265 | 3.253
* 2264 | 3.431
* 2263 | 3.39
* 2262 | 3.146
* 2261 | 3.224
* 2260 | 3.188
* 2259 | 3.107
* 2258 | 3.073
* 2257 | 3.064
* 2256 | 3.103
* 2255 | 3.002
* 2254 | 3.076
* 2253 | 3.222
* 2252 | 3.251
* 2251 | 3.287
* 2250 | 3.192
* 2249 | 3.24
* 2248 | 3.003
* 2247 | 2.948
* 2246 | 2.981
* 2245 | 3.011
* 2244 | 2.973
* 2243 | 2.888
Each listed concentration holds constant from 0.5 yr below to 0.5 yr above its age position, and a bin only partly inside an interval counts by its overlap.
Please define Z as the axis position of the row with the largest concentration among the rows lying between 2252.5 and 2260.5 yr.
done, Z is 2253 yr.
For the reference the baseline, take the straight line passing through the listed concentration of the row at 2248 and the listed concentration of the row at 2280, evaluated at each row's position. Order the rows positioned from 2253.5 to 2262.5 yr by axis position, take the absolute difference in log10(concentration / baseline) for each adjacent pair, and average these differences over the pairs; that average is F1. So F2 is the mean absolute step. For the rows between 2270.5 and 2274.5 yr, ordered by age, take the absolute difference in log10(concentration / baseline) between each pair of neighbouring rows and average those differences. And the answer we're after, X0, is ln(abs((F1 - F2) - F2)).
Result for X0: -4.2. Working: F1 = 0.0076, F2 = 0.011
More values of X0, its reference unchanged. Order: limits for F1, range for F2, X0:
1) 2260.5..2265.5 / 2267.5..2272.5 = -6.0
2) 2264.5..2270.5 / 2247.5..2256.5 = -4.0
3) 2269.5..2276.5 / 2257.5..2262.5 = -8.0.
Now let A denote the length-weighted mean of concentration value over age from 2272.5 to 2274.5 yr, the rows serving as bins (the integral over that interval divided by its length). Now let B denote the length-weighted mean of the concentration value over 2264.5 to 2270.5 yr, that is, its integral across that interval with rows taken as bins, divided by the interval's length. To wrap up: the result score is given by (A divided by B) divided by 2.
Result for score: 0.56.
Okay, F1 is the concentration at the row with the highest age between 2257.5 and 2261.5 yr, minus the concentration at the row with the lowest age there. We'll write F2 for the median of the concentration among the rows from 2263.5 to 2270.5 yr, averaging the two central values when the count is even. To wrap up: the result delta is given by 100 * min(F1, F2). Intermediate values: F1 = 0.151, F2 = 3.4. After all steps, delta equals 15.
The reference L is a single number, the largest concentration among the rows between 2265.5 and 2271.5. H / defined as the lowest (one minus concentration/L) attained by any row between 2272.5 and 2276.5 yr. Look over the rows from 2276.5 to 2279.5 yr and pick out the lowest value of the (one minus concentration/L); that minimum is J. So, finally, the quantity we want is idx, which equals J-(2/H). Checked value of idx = 13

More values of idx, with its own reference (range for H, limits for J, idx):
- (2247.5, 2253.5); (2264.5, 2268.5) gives -24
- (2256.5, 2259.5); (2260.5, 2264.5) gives -15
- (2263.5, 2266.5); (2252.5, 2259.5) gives -46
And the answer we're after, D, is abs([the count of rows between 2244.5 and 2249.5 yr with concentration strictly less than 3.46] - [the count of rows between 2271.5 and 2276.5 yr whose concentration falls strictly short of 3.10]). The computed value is 5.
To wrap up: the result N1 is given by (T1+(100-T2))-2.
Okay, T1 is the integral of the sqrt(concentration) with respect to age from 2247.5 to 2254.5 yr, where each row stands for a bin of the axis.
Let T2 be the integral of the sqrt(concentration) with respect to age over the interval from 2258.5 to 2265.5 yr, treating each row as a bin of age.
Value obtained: 97.9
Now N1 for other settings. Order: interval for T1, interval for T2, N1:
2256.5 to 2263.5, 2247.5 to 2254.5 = 98.0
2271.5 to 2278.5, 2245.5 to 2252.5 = 99.5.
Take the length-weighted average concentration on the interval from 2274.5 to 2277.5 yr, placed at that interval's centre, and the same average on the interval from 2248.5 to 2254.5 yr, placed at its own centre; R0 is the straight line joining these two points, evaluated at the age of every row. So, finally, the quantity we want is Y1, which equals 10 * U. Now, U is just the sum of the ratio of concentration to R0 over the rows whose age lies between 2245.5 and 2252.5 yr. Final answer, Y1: 70.1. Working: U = 7.01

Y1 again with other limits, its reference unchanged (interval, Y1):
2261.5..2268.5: 63.7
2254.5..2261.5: 63.2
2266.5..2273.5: 64.2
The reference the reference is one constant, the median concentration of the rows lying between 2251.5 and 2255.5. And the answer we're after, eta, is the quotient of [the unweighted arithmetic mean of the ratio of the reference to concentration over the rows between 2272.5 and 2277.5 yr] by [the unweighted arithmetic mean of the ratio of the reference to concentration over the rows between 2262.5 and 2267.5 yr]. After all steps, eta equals 0.85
